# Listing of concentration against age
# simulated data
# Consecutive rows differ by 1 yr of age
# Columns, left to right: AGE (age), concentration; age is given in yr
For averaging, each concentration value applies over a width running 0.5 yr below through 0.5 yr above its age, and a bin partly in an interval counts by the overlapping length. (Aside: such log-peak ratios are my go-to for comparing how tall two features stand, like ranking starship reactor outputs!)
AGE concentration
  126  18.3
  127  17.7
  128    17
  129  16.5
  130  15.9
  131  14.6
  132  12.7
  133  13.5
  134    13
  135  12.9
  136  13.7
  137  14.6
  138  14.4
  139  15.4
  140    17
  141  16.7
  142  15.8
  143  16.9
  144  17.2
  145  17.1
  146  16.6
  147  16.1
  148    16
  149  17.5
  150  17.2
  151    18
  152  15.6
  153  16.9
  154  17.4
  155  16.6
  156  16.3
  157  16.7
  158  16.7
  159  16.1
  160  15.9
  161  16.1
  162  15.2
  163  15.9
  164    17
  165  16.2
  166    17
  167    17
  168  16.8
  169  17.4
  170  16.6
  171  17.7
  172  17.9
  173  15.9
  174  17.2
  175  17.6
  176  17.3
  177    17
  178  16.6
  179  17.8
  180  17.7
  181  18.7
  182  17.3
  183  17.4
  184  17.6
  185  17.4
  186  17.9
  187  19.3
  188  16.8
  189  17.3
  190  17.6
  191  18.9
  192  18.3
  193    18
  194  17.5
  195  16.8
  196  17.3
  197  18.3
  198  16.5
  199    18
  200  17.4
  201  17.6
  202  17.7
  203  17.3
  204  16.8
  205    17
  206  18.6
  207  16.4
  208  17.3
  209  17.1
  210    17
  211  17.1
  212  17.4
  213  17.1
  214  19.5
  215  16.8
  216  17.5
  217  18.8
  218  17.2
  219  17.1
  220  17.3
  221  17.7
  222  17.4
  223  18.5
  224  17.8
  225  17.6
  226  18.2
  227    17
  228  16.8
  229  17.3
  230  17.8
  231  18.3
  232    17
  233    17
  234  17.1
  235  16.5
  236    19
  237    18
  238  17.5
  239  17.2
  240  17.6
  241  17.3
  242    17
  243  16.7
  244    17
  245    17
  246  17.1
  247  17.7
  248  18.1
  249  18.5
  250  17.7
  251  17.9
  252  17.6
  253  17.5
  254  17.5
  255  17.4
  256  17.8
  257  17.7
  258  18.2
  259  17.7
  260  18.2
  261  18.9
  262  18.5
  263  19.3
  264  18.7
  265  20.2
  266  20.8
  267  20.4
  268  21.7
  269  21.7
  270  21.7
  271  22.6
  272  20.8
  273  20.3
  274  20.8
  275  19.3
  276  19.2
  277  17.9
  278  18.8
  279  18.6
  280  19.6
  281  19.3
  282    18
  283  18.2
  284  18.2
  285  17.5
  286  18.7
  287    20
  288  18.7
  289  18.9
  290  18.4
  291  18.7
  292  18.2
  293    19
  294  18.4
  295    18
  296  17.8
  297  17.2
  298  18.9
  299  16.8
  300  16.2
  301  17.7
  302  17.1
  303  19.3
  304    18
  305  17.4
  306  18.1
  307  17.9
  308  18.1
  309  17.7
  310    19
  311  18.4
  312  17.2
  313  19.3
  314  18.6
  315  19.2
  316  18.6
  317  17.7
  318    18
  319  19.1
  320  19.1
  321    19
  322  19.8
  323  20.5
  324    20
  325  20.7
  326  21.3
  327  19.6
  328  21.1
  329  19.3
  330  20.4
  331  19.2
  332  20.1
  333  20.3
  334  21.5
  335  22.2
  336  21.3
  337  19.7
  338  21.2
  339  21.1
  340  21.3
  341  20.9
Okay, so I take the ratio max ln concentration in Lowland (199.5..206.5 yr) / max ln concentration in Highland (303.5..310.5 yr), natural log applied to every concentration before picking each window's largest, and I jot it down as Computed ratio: 0.993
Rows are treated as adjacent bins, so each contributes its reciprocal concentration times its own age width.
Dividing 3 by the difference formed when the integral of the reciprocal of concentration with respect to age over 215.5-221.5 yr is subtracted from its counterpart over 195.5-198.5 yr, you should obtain -18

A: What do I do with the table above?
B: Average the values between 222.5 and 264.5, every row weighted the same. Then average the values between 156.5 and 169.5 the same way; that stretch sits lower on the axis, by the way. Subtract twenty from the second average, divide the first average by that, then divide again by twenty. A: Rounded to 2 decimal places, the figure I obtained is -0.25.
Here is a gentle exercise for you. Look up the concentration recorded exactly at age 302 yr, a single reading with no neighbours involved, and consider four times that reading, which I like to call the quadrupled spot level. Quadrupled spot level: 68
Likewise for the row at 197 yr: 73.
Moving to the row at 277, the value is 72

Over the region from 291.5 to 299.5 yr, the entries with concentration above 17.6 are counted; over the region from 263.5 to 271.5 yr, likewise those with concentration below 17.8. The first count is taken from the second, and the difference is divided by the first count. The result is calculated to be -1.0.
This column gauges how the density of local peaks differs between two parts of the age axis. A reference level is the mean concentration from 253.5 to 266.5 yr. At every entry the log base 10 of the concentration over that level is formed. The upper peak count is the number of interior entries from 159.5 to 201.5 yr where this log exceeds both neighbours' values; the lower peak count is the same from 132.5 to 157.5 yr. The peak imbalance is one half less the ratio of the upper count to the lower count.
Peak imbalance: -1.5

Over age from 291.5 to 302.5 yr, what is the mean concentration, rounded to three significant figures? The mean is 17.8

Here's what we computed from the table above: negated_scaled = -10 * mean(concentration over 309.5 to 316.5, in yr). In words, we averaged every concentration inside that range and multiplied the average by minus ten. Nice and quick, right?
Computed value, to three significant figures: -186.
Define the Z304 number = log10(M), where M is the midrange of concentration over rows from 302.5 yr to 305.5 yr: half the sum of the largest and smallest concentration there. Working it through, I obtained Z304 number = 1.26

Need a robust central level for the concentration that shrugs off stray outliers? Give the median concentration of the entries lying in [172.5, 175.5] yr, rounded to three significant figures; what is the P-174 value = 17.2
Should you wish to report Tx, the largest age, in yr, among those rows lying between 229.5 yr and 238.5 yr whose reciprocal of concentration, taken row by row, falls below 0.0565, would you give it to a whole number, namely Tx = 237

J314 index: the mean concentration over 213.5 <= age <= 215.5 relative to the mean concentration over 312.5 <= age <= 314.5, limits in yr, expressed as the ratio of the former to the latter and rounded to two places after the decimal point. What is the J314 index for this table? 0.96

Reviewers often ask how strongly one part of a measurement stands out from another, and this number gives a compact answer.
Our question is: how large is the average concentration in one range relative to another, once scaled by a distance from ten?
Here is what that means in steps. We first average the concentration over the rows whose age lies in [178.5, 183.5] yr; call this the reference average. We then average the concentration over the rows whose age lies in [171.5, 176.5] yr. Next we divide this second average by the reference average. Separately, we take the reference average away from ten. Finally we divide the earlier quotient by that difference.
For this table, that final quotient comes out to -0.124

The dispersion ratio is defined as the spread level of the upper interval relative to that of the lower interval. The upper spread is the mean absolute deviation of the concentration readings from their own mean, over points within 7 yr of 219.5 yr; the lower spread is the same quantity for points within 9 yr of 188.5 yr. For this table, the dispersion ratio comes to 1.06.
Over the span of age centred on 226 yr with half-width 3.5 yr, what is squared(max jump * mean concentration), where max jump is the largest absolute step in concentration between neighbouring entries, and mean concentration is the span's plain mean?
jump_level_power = 446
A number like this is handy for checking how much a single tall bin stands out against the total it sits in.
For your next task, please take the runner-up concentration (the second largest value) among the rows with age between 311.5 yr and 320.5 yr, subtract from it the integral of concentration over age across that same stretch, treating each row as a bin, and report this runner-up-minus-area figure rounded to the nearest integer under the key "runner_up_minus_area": -148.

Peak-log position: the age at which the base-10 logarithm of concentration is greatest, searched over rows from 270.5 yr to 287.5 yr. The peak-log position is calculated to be 271 yr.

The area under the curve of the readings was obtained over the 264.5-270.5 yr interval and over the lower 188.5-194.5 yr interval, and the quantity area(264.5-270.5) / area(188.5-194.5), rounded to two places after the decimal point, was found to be 1.18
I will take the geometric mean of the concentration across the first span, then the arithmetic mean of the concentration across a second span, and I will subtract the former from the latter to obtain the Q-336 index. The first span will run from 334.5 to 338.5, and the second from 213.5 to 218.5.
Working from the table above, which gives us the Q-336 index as -3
